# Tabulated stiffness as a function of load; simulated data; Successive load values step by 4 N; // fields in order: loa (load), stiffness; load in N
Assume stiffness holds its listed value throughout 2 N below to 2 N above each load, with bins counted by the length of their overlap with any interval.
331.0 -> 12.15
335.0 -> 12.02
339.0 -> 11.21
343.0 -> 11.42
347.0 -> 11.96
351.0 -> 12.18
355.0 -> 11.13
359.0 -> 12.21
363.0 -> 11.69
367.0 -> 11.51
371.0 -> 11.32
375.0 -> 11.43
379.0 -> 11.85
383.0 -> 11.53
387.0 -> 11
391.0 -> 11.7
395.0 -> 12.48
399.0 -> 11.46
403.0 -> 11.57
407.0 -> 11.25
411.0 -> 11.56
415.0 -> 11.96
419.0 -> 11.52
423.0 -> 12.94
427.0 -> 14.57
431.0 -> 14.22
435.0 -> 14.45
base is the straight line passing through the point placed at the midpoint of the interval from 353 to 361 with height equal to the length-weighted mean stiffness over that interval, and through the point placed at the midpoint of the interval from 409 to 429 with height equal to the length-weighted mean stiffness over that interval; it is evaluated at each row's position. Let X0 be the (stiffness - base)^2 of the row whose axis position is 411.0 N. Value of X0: 0.7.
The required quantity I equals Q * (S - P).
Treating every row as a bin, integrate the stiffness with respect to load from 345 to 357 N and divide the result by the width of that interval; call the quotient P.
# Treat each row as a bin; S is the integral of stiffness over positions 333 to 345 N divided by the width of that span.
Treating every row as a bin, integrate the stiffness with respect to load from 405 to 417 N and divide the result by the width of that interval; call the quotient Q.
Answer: -2.4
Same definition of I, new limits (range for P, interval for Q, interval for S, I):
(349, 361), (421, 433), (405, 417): -3.5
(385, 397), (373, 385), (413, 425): 4.8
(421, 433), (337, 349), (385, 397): -25.2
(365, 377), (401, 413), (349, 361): 4.8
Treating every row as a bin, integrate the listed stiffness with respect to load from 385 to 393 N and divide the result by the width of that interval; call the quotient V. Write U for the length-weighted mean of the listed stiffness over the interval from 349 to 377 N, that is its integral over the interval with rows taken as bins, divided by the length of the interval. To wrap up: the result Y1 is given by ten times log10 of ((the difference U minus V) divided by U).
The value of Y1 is -16.1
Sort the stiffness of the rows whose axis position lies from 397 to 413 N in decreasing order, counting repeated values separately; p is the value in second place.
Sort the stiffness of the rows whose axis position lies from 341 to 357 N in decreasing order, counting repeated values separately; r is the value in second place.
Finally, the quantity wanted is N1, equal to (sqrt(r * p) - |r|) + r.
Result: 11.8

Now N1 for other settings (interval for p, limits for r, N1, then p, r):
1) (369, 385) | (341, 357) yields 11.7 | 11.53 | 11.96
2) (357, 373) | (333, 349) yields 11.8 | 11.69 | 11.96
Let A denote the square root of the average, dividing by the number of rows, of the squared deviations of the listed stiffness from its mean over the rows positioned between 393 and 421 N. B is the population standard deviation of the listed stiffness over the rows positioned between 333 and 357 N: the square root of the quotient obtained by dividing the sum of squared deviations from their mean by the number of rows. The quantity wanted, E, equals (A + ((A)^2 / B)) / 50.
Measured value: 0.014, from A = 0.38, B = 0.414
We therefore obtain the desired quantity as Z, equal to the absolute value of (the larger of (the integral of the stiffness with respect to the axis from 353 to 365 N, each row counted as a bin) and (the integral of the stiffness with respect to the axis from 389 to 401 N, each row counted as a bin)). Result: 143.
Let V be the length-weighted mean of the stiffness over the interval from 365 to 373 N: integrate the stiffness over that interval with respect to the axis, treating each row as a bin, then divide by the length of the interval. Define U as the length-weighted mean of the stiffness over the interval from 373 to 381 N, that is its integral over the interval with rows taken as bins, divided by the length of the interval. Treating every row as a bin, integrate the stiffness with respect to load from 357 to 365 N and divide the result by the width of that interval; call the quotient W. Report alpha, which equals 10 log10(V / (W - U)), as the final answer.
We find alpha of 15.7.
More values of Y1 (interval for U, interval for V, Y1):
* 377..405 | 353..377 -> -20.4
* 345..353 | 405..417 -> -14.0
